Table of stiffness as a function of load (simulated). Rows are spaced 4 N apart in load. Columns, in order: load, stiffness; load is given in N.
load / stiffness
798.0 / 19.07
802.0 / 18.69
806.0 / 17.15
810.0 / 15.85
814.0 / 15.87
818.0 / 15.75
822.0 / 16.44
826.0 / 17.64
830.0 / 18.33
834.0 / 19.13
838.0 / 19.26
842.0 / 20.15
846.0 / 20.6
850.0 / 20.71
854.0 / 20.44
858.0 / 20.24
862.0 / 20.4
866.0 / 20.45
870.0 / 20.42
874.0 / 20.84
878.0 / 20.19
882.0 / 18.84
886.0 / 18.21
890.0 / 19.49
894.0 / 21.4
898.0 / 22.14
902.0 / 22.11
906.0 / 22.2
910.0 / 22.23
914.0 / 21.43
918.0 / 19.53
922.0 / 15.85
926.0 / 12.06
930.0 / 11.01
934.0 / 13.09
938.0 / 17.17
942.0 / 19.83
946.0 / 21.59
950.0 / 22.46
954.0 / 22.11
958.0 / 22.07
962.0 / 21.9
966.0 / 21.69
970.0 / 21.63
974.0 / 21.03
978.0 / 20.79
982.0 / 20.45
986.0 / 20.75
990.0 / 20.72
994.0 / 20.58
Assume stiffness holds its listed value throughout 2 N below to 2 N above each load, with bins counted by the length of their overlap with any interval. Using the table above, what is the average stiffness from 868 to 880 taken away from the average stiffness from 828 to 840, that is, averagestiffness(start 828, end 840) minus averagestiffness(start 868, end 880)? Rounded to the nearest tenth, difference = -1.6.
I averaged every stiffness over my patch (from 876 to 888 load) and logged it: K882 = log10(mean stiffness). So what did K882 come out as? 1.28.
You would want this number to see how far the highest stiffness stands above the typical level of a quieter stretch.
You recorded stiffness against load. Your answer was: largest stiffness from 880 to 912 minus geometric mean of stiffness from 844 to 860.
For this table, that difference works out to 1.7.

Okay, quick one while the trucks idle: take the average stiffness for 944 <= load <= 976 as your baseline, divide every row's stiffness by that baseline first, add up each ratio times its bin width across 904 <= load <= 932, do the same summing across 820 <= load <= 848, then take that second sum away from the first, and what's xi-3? -1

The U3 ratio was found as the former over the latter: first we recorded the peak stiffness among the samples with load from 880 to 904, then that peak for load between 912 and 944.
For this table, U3 1.03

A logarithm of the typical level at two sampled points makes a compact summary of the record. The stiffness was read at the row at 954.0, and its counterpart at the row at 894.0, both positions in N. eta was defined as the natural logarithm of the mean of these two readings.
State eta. 3.080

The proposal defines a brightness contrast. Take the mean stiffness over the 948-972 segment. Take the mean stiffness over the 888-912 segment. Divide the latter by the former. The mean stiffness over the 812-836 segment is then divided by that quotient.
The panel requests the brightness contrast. 17.5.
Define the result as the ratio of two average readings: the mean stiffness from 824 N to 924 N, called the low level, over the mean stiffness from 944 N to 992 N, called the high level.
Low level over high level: 0.94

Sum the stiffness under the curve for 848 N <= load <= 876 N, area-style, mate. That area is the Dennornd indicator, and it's 574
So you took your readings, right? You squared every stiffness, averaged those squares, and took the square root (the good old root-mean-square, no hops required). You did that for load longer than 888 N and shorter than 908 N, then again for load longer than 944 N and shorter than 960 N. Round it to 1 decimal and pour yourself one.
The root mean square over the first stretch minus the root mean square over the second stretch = -0.6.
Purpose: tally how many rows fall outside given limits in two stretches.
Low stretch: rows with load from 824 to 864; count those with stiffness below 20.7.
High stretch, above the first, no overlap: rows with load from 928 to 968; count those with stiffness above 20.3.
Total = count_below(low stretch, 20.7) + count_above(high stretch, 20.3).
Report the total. 15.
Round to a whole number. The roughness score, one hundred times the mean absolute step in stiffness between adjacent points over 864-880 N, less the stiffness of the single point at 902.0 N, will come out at 15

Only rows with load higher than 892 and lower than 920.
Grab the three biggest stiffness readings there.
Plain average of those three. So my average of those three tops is 22.19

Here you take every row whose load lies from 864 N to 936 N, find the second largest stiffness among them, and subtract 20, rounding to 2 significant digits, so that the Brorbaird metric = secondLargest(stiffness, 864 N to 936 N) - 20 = 2.2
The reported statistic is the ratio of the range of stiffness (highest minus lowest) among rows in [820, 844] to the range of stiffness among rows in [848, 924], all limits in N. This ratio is 0.58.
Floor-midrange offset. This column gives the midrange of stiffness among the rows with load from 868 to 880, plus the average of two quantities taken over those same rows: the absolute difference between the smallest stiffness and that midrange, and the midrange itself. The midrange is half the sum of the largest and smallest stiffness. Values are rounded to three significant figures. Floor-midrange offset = 30.9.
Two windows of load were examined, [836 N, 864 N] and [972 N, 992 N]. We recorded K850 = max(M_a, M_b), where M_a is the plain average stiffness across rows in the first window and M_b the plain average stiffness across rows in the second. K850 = 20.7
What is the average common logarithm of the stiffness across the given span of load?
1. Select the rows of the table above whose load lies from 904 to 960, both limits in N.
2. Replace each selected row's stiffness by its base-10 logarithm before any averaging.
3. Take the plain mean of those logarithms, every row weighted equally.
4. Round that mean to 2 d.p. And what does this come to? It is 1.26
